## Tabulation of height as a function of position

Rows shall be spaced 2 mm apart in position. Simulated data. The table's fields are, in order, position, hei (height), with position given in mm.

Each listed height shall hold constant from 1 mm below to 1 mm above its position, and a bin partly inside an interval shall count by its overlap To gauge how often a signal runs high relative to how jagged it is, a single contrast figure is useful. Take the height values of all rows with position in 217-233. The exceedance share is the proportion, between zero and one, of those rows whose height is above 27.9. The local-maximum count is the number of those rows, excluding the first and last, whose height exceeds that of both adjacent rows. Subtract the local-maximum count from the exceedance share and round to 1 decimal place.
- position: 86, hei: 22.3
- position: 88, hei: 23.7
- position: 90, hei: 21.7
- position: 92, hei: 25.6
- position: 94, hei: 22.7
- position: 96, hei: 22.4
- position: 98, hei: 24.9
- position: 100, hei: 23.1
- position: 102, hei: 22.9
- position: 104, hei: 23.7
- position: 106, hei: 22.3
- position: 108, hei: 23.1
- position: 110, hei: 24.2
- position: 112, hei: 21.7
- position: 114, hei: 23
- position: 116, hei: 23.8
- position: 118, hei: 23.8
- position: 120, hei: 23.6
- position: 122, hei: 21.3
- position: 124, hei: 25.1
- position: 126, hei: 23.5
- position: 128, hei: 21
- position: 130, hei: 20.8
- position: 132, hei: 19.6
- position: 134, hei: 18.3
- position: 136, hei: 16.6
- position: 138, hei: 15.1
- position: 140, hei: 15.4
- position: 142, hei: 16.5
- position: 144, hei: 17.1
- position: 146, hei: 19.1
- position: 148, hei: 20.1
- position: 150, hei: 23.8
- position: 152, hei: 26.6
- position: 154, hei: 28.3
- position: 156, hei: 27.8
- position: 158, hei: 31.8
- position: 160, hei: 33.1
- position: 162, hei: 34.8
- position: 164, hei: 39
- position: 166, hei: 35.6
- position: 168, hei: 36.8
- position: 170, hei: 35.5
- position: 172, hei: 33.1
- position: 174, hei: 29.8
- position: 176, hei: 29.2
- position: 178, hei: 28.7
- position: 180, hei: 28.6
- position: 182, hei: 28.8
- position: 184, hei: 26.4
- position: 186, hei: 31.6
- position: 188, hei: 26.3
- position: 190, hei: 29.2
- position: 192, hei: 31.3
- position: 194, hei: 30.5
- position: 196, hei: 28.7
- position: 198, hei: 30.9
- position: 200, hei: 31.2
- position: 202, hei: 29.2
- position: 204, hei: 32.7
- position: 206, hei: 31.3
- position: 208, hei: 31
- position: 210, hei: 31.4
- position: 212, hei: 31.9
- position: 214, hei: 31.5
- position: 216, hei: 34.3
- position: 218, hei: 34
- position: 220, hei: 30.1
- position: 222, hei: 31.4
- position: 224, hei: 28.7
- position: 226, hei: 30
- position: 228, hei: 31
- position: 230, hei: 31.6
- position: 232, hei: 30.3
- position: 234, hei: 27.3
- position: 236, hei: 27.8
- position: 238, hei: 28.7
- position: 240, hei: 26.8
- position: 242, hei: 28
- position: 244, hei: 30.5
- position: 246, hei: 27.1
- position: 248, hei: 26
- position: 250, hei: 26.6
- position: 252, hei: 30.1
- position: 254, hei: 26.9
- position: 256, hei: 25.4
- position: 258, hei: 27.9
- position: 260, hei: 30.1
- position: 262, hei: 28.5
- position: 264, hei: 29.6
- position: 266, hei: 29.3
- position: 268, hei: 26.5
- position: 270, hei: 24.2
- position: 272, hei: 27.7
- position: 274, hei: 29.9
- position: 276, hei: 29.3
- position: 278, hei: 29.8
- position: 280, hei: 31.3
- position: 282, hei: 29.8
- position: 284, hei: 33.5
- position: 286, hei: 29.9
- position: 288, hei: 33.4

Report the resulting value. -1.0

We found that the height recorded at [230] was 31.6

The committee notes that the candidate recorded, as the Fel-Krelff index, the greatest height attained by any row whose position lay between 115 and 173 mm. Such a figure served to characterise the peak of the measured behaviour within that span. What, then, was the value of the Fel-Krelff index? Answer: 39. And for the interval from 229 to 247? 31.6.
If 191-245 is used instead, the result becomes 34.3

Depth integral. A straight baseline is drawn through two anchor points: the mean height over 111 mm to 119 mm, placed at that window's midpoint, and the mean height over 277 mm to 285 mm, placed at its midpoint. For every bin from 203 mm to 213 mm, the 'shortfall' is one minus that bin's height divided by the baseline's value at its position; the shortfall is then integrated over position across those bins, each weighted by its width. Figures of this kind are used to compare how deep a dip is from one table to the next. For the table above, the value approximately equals -1.5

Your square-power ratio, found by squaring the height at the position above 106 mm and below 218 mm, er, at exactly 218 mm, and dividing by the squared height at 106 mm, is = 2.3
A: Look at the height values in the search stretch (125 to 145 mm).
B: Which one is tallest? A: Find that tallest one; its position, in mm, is 126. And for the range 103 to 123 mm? 110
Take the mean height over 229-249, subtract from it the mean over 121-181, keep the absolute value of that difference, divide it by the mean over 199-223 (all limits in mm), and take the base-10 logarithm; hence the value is -1.1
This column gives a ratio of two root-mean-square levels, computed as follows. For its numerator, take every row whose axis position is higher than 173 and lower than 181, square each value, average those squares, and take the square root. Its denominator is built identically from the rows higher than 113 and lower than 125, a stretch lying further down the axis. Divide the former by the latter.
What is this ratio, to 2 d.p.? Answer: 1.24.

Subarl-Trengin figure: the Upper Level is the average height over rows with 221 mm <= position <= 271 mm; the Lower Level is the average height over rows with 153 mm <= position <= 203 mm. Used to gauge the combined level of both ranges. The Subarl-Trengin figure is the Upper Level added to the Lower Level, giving 59.5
